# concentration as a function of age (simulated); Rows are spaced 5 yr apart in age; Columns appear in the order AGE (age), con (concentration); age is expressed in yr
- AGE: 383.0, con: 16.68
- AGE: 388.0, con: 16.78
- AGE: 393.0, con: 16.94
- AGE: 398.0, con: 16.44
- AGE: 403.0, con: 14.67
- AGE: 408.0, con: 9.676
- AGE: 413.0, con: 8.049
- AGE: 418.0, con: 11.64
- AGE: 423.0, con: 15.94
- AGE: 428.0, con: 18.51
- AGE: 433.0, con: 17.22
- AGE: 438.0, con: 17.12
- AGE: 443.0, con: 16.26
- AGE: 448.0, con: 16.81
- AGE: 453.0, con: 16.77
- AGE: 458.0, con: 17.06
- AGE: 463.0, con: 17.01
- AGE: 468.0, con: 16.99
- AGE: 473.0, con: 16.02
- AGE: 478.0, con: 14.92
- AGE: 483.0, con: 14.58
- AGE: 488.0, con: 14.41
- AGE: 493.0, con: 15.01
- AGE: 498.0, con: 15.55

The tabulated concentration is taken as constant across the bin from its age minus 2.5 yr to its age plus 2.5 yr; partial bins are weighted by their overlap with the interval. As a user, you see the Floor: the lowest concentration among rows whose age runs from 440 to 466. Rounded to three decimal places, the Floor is 16.260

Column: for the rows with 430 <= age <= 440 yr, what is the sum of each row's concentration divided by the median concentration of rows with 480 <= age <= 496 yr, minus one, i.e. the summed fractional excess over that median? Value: 0.36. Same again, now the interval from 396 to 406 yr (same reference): 0.13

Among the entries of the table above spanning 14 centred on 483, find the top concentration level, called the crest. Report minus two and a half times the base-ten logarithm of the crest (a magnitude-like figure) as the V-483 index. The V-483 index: -2.93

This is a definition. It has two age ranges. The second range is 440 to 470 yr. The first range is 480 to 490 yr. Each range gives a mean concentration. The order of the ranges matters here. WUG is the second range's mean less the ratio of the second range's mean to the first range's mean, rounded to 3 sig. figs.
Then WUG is 15.7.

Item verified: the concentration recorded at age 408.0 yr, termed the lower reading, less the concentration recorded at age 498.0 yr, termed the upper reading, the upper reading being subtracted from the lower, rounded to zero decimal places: -6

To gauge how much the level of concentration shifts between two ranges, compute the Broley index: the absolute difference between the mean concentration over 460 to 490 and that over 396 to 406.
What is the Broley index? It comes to 0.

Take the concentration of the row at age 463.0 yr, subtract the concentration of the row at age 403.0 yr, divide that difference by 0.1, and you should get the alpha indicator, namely 23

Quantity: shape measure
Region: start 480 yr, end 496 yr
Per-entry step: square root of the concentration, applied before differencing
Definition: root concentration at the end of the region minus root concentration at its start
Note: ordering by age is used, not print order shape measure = 0.1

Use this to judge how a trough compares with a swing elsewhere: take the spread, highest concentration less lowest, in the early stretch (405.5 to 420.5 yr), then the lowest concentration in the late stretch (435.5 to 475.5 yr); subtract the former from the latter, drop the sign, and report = 12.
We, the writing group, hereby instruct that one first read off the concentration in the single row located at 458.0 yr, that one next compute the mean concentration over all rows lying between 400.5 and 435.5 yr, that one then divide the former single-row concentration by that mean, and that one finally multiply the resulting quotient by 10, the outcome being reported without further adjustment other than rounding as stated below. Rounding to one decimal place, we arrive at 12.5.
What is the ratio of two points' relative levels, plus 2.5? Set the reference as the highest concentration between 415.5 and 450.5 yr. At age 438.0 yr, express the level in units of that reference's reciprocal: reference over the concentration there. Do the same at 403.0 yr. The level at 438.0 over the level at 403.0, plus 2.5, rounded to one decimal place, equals 3.4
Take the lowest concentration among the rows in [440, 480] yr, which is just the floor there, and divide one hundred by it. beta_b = 6.7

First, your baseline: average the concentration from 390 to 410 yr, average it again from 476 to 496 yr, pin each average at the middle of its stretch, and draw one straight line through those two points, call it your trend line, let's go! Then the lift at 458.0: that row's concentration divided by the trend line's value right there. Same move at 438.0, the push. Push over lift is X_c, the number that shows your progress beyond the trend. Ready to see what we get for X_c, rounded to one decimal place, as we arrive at 1.0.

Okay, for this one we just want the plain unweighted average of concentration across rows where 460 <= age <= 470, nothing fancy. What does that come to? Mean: 17.0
